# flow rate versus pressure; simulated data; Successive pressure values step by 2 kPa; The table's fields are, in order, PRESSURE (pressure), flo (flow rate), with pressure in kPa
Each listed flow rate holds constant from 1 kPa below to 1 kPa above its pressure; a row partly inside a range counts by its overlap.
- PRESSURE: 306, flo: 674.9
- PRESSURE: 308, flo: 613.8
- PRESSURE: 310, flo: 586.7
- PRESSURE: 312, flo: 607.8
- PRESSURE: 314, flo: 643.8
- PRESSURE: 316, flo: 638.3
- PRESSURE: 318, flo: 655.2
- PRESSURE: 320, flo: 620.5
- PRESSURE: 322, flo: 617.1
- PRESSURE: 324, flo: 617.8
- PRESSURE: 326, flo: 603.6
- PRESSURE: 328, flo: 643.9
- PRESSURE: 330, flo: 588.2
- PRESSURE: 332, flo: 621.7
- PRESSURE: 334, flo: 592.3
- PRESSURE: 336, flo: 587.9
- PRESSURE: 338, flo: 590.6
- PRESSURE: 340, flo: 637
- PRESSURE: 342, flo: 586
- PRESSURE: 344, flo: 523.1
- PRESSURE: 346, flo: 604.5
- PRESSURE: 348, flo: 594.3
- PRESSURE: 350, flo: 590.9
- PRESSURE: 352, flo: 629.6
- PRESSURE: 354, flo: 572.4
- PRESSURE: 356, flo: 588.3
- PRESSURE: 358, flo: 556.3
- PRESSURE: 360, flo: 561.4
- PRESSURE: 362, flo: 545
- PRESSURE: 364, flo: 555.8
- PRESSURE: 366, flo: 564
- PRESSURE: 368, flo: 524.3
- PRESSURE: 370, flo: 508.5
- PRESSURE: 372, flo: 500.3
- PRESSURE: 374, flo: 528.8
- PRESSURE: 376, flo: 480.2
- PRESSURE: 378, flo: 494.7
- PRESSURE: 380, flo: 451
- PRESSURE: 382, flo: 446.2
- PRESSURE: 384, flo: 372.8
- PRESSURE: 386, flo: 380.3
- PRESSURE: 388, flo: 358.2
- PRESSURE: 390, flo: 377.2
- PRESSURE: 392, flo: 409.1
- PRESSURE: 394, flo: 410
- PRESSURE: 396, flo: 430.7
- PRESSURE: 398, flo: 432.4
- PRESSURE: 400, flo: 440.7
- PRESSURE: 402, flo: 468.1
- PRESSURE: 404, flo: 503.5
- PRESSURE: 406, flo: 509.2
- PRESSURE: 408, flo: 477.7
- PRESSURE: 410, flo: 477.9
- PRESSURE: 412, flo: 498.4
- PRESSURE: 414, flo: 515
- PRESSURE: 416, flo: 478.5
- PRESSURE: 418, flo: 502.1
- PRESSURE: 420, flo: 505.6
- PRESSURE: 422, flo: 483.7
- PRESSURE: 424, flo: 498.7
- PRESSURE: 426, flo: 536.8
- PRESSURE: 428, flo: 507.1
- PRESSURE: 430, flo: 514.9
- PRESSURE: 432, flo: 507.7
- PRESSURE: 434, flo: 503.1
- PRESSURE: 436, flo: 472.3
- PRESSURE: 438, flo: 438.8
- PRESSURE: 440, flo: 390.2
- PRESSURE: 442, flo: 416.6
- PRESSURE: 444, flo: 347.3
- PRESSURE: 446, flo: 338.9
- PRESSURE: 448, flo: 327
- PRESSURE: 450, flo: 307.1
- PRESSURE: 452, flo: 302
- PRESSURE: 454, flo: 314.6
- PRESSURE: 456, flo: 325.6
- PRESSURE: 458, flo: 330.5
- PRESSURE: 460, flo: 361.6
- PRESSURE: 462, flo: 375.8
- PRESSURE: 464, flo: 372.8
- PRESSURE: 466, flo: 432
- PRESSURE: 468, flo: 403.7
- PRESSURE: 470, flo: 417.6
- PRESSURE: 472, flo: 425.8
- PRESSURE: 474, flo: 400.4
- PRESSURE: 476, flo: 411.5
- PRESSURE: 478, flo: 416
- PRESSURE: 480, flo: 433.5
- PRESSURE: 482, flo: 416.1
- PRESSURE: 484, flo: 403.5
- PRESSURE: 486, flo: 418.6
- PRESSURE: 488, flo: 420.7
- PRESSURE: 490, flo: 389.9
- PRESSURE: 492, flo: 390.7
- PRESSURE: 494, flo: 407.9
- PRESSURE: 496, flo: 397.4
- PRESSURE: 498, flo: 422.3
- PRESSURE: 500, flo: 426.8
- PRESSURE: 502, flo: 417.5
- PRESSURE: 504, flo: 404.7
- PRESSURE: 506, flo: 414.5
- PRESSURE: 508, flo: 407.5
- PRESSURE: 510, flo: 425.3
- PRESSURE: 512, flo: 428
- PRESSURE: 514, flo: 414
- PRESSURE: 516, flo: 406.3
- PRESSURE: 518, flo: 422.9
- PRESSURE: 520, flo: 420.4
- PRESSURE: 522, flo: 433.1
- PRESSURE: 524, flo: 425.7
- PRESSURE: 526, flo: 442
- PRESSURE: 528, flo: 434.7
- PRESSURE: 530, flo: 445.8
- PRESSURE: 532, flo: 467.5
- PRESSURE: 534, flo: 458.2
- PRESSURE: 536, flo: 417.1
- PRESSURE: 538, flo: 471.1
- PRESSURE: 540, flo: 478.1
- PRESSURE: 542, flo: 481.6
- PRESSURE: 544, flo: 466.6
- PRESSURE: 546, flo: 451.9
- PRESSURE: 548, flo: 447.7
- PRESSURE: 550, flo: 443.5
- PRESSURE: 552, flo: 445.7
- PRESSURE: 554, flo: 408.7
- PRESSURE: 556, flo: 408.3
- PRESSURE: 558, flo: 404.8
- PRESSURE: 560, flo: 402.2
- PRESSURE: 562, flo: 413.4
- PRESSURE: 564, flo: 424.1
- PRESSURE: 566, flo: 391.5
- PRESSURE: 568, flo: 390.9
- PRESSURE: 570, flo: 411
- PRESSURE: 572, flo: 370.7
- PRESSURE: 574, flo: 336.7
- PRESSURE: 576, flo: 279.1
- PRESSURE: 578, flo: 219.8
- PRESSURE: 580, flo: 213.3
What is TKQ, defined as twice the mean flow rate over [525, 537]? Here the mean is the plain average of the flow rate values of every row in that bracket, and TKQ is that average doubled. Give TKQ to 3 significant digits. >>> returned 888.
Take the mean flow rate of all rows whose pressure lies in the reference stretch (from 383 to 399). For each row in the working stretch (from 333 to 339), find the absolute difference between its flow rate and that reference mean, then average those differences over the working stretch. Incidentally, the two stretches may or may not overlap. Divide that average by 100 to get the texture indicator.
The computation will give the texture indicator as 1.9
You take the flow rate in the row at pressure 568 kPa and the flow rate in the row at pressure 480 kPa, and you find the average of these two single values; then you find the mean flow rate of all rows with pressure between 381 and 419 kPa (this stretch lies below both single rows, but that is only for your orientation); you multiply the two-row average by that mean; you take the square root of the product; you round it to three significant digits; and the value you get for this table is 429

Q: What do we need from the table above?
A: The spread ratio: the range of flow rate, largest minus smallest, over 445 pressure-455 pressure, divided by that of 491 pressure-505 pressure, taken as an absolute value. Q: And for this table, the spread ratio 1.02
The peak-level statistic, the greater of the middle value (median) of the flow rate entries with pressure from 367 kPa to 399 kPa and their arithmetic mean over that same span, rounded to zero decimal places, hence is 444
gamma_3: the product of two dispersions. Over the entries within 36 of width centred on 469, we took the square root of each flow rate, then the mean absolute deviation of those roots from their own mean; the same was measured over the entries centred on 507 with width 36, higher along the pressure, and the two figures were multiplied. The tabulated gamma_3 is 0.2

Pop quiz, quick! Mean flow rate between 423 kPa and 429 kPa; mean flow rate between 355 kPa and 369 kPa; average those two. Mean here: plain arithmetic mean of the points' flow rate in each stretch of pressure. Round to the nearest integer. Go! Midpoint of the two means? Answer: 535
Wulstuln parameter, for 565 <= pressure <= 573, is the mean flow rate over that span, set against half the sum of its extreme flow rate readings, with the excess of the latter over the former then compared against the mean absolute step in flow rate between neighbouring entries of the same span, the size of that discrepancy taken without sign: 21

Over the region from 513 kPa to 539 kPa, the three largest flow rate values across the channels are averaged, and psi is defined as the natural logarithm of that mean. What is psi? 6.14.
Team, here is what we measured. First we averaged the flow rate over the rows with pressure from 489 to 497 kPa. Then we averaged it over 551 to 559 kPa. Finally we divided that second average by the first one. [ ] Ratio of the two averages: 1.1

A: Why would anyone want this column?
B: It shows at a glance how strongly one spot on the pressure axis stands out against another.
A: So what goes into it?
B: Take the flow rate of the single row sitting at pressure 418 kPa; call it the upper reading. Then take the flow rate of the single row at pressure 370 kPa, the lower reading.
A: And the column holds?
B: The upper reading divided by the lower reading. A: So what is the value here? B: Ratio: 0.99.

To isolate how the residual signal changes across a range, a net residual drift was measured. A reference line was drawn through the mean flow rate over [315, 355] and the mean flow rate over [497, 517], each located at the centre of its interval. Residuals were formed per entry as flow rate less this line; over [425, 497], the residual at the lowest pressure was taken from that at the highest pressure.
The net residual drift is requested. -62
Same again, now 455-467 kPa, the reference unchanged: 117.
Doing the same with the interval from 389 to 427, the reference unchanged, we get 199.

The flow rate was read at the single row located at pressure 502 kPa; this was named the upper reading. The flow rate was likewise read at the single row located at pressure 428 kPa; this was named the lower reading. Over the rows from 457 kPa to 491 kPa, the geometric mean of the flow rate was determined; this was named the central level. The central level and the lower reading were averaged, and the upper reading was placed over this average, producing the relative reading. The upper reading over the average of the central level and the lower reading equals 0.92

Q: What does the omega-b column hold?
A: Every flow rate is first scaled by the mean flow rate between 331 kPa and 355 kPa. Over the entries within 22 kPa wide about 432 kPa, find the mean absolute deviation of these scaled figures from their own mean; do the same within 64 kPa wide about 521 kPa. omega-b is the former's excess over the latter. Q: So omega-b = 0.026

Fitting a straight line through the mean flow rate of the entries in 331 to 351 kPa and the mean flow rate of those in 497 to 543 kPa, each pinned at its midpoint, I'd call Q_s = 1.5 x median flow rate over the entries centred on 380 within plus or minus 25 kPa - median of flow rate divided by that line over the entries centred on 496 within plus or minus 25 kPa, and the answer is 719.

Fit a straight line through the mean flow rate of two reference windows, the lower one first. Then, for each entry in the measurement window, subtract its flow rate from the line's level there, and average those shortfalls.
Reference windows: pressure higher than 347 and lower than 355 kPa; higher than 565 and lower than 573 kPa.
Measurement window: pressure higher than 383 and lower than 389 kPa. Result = 193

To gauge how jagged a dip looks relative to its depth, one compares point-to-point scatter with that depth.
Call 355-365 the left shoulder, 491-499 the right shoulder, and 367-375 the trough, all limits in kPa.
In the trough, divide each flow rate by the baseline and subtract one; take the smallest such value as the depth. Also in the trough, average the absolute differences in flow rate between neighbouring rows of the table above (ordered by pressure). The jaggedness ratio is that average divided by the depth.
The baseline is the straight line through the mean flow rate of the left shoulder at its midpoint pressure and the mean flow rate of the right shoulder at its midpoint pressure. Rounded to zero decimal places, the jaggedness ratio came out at -203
